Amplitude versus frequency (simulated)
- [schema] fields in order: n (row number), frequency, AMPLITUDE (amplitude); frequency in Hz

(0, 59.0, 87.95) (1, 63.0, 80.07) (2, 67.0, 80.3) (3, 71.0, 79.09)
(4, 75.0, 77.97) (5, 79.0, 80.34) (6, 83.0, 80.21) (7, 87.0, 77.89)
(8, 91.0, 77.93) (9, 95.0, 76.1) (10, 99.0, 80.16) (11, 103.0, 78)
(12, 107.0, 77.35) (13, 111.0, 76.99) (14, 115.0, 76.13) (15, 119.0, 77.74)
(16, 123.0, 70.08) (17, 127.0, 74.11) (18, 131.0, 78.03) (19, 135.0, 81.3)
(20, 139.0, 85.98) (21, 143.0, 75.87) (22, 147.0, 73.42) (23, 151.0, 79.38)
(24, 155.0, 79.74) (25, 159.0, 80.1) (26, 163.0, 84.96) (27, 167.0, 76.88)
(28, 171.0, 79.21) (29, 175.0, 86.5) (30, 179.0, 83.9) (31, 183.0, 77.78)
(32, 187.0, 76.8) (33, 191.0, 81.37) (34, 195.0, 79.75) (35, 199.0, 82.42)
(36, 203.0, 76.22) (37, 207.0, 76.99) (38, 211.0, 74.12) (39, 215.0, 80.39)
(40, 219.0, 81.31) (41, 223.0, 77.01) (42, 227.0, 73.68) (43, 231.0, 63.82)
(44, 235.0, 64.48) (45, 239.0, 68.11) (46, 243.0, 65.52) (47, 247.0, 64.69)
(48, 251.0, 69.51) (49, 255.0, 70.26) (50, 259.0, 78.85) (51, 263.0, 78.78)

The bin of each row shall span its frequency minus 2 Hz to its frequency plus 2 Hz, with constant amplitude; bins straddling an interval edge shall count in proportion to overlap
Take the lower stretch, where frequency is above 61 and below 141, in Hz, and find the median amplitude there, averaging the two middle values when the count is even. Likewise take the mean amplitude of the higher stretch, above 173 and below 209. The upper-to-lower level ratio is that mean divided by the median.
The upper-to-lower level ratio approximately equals 1.03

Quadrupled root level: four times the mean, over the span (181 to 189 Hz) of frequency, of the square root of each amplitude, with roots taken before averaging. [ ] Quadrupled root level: 35.2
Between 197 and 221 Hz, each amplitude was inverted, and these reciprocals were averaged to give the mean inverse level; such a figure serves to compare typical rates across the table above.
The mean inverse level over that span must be 0.0127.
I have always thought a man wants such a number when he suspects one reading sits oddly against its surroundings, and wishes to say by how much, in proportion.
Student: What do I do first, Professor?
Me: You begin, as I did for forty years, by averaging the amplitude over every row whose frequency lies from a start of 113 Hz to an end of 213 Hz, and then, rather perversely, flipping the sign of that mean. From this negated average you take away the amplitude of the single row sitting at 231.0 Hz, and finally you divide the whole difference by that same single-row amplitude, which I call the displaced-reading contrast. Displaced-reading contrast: -2.23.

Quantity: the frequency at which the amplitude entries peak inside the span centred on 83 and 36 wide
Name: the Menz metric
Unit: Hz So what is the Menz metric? 79.0 Hz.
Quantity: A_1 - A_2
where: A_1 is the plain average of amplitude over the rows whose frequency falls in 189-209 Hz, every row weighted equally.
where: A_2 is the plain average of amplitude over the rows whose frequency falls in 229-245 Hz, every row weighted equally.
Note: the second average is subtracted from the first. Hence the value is 13.9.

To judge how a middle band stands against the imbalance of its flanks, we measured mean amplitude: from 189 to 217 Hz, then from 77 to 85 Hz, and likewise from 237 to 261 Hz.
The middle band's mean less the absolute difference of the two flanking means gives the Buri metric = 68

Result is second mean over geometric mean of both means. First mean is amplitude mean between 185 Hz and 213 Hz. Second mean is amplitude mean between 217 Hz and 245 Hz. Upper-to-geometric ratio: 0.95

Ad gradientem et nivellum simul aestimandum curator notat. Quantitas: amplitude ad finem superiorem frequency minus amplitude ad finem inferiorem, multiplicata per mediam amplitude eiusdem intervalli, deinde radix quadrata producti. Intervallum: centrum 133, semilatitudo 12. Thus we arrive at 21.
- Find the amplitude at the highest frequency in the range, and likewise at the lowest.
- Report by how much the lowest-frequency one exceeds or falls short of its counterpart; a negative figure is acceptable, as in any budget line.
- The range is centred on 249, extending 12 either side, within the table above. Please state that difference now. -11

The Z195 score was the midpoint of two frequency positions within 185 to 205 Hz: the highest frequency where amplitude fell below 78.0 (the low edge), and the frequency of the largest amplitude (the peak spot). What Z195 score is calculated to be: 201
